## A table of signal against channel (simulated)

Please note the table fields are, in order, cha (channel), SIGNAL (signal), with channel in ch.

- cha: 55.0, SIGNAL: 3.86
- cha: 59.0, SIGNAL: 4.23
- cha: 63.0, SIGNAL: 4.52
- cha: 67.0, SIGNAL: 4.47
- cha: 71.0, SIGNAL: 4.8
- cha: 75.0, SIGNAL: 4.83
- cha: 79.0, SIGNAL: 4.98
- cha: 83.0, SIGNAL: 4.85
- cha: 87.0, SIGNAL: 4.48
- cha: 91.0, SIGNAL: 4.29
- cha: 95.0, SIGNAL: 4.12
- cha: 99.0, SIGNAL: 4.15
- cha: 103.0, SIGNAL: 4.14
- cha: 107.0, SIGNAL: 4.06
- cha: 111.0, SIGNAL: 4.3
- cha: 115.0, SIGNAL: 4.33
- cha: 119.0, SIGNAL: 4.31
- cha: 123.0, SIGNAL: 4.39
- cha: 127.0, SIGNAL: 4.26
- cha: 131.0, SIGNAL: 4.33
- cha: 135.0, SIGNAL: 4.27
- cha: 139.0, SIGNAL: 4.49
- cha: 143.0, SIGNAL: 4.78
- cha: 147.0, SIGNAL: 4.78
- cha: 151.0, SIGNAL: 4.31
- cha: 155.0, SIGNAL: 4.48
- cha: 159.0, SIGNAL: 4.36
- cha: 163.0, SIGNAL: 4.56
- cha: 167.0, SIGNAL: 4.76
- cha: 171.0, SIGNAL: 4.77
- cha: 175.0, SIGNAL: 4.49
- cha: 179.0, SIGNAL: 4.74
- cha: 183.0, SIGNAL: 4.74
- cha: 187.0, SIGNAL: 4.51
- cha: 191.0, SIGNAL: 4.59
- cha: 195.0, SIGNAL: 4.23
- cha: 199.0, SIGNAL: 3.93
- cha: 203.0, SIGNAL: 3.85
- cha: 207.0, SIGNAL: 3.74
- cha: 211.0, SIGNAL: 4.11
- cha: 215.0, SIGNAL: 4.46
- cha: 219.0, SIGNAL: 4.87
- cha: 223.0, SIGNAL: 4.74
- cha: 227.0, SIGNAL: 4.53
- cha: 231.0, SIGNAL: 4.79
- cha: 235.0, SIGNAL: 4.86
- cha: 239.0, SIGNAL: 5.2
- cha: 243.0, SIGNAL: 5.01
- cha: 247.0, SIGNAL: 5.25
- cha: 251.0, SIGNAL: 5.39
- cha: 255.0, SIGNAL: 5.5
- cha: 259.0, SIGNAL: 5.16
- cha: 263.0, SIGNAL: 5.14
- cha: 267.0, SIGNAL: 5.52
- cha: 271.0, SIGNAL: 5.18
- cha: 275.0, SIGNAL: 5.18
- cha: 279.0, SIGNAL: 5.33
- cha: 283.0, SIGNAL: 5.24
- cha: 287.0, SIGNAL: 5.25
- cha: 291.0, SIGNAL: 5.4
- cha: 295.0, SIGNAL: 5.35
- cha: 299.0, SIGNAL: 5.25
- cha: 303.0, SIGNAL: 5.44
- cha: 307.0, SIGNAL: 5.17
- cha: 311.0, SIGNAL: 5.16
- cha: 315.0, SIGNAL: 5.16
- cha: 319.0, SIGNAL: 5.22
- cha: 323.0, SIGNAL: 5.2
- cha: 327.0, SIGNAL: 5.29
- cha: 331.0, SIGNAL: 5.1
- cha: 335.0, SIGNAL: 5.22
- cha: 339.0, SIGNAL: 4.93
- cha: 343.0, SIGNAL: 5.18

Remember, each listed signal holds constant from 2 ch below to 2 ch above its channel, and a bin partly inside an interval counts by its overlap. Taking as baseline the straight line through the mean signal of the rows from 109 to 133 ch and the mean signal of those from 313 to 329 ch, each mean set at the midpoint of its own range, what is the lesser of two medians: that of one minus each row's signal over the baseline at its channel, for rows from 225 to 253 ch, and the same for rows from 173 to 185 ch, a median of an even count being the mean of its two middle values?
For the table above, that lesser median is -0.03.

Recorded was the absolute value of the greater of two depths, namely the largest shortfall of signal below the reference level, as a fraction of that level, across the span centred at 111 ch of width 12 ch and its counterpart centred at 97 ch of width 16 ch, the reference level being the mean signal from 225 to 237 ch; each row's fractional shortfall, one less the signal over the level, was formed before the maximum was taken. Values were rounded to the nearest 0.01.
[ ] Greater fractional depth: 0.14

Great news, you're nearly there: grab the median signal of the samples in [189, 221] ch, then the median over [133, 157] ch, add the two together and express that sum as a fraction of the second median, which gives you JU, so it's 1.93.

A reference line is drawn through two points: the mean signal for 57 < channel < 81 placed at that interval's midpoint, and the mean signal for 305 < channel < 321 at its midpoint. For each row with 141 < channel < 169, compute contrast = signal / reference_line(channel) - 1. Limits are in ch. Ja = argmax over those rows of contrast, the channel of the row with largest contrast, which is 143.0 ch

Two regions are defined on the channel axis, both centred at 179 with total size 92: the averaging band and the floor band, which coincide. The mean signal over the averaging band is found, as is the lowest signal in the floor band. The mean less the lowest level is 0.72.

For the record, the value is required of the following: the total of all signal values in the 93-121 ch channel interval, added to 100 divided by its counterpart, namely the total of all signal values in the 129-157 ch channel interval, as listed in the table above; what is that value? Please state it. 32.6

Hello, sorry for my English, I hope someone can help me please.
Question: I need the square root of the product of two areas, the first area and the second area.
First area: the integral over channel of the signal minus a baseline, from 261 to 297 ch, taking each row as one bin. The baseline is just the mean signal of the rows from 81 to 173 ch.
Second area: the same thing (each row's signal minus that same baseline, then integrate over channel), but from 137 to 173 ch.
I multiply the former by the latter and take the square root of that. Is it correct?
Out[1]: 14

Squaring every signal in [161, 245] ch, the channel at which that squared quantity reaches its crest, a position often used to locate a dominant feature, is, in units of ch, 239.0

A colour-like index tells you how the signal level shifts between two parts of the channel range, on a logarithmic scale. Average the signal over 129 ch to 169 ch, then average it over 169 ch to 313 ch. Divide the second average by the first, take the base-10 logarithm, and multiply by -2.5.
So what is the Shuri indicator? -0.088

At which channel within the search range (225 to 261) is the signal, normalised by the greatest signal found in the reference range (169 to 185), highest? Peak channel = 255.0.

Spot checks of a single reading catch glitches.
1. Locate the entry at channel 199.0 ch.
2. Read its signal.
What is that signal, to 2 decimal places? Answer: 3.93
